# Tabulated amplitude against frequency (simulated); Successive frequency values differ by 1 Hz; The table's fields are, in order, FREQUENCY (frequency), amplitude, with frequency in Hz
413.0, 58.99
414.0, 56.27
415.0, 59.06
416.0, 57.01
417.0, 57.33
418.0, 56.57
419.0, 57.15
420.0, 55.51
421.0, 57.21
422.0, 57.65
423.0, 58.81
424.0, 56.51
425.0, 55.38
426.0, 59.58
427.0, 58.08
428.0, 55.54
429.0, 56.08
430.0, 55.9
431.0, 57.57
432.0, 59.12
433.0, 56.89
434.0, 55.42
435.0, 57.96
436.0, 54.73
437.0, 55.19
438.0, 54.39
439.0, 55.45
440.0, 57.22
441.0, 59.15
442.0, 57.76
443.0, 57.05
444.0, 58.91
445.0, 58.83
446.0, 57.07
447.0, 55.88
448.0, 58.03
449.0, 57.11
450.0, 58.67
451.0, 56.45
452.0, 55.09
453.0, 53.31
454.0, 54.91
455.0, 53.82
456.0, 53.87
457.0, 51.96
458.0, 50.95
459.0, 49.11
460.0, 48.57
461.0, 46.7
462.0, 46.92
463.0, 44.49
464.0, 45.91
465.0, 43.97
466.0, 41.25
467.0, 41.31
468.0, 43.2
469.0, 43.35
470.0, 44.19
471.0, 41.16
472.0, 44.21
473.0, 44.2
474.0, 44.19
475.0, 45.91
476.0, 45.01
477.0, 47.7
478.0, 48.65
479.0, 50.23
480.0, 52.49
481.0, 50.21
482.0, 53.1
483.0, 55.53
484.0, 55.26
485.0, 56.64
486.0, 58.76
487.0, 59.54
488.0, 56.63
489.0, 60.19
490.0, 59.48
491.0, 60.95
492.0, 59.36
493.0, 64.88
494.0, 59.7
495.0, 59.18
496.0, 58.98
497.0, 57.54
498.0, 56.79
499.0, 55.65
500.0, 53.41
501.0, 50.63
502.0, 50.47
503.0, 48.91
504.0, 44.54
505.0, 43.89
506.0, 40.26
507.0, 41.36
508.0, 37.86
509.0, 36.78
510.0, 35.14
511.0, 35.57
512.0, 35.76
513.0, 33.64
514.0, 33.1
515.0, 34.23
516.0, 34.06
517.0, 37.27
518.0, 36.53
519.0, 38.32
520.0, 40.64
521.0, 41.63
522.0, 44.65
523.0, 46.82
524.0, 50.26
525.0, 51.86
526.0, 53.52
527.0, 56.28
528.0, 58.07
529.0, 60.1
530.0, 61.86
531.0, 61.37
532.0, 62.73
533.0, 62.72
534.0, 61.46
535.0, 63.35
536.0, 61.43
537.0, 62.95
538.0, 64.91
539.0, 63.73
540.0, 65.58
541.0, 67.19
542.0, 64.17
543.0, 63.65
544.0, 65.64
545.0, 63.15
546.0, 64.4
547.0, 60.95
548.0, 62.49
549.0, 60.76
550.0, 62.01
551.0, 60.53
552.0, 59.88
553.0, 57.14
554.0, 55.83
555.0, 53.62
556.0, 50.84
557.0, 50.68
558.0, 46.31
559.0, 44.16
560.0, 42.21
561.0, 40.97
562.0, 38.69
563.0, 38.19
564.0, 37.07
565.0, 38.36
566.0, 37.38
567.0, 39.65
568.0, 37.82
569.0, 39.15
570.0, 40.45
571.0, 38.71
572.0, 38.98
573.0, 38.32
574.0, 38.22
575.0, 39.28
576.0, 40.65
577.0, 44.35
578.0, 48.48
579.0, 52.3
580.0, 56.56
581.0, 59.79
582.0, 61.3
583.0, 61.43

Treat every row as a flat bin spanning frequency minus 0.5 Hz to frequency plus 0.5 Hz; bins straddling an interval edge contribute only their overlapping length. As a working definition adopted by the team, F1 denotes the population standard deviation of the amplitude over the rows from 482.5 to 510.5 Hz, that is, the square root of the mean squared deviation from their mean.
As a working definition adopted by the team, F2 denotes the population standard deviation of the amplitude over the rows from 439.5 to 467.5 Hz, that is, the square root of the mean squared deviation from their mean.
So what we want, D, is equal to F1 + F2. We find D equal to 14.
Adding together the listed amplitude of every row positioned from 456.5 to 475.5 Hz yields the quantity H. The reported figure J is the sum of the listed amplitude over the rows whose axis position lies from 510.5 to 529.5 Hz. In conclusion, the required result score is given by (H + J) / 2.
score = 842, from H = 862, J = 822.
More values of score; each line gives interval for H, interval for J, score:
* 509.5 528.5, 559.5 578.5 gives 777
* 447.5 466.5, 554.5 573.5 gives 881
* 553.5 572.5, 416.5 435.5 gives 947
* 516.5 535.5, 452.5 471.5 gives 944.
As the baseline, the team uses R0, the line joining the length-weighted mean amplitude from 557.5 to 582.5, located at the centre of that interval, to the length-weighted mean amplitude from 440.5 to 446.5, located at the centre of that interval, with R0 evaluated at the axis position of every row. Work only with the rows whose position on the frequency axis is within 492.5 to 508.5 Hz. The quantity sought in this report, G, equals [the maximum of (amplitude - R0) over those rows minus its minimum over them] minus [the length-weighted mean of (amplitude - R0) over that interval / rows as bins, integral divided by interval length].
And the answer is 25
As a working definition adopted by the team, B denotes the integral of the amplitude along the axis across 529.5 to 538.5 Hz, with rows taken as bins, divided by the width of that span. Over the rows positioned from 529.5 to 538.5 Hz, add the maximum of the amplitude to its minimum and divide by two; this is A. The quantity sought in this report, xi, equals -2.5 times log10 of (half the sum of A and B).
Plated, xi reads -4.50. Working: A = 63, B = 63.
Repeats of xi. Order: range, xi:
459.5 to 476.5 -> -4.12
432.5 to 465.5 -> -4.31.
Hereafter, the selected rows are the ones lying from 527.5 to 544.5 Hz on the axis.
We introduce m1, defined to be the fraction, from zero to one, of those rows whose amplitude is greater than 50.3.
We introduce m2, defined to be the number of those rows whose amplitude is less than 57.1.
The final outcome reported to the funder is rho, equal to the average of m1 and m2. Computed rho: 0.5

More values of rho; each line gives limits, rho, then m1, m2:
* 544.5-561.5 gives 4.4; 0.8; 8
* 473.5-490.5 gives 6.8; 0.6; 13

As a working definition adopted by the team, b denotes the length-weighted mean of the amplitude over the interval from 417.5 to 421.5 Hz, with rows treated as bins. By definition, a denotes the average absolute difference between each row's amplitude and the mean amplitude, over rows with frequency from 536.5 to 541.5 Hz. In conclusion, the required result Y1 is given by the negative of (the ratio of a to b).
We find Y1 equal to -0.022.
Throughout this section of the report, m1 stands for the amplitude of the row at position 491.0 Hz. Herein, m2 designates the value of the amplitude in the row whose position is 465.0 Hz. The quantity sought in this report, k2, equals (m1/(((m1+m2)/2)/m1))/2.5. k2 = 28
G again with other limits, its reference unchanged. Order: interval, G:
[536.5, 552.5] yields -11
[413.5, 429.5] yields 8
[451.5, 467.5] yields 20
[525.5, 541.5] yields 1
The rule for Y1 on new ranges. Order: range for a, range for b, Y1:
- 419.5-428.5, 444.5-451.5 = -0.022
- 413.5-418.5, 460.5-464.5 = -0.016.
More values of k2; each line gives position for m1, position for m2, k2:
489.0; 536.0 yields 24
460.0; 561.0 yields 21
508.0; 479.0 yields 13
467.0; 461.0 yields 16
